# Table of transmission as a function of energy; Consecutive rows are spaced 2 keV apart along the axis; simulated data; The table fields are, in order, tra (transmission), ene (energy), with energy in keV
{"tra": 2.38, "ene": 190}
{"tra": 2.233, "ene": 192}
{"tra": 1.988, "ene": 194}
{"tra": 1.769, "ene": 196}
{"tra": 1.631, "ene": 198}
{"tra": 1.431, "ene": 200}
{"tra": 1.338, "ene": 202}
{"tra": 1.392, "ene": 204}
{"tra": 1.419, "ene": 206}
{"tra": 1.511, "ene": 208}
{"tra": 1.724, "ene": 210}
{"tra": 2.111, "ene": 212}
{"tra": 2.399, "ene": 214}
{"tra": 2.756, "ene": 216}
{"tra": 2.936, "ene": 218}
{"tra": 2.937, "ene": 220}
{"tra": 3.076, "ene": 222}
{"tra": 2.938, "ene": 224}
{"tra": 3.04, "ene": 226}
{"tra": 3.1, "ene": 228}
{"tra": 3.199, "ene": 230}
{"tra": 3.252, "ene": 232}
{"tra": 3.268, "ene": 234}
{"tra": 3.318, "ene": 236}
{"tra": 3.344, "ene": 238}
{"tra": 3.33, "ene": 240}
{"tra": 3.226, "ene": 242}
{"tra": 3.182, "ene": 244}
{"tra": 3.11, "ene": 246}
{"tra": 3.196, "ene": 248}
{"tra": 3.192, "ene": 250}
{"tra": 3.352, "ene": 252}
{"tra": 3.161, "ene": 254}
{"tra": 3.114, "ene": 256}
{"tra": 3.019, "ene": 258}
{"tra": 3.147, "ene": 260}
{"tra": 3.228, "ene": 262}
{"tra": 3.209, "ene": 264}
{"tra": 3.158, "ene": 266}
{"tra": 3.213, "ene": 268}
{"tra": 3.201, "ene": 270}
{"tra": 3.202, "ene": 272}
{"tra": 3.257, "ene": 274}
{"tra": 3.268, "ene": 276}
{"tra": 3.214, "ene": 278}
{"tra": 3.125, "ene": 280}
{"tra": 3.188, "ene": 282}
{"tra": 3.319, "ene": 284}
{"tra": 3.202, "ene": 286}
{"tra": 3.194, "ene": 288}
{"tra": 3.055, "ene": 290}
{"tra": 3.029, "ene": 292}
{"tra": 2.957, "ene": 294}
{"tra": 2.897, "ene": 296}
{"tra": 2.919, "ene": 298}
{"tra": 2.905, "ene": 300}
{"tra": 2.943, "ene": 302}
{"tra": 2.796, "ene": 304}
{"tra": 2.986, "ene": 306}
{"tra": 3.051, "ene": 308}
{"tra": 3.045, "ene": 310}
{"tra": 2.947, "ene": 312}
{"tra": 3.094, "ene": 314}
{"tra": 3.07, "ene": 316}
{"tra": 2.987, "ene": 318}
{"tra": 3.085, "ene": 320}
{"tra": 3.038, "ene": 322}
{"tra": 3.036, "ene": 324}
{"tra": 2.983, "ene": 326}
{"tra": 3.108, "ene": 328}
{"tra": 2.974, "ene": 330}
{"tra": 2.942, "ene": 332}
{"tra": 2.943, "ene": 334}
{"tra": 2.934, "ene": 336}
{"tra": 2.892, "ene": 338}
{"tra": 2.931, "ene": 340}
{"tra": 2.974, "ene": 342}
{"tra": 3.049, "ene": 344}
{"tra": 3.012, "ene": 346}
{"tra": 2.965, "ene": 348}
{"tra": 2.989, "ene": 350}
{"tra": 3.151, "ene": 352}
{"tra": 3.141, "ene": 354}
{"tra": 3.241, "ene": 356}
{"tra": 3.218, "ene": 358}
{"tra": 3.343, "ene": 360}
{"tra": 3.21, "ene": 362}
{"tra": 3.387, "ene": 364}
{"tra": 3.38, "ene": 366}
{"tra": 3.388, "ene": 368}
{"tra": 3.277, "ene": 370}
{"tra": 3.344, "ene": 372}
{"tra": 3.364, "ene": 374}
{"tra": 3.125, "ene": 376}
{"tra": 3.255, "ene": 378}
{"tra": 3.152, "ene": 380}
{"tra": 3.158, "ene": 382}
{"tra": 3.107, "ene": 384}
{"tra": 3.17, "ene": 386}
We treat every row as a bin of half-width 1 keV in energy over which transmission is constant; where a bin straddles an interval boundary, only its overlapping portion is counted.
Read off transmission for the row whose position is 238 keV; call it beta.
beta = 3.344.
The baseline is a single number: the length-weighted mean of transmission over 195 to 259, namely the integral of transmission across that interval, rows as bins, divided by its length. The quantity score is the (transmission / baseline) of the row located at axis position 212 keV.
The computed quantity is 0.79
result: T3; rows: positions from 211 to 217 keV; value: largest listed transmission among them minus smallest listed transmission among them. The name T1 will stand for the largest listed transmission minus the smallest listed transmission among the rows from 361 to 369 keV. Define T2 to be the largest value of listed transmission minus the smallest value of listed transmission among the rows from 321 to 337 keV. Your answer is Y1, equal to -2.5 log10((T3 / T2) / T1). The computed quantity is -3.3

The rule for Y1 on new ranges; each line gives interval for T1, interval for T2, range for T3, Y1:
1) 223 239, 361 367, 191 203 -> -2.7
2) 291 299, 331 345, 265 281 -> -2.1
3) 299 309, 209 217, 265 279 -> 0.9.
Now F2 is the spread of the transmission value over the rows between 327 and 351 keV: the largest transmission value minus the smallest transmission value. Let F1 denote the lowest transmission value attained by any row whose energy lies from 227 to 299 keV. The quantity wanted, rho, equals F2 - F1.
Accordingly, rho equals -2.68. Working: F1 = 2.897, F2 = 0.22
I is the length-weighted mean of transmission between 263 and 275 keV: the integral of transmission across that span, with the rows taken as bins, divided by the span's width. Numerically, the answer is 3.21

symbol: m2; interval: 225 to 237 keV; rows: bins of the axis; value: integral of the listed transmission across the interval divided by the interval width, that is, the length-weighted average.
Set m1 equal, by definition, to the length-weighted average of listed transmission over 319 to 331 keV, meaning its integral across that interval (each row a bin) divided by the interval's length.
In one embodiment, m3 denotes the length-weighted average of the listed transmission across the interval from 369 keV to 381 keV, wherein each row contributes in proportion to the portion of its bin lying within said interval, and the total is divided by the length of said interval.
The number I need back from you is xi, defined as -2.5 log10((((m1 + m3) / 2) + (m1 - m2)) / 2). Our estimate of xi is -0.44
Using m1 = 3.04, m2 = 3.2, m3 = 3.25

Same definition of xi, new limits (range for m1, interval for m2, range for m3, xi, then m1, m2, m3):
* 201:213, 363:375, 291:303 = 1.53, 1.58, 3.4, 2.94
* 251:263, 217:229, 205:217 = -0.34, 3.17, 3.0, 1.99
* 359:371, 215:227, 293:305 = -0.61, 3.33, 2.9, 2.90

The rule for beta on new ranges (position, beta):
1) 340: 2.931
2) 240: 3.33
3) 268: 3.213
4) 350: 2.989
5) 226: 3.04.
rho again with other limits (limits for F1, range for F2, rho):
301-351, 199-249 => -0.79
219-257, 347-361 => -2.56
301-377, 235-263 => -2.46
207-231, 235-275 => -1.18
